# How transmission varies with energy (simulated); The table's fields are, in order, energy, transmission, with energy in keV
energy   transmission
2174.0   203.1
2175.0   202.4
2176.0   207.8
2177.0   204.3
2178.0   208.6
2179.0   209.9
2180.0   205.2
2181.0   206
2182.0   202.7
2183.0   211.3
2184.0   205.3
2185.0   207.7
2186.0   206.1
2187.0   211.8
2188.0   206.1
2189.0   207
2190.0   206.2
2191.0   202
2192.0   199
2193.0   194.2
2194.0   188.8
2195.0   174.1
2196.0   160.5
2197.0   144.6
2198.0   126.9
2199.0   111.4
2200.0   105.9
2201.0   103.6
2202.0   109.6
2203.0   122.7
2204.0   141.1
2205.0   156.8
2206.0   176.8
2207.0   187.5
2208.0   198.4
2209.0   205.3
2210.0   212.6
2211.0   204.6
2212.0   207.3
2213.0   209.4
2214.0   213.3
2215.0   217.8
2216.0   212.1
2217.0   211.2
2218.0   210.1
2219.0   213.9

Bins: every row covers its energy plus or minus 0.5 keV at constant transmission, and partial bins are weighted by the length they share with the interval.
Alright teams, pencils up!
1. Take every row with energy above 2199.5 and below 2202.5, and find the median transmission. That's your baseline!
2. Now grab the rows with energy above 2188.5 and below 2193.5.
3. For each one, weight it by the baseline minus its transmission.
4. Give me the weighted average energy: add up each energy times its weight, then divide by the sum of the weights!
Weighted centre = 2190.9 keV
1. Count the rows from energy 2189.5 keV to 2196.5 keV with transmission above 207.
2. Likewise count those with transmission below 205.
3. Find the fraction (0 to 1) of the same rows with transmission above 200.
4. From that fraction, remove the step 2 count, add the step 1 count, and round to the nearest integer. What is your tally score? -6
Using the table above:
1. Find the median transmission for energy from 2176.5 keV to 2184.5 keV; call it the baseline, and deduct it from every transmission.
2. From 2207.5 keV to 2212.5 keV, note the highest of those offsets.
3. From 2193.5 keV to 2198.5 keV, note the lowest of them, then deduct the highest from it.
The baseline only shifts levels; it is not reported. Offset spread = -86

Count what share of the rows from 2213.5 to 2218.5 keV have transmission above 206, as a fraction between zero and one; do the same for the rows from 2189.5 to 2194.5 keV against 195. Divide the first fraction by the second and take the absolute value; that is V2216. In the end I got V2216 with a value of 1.7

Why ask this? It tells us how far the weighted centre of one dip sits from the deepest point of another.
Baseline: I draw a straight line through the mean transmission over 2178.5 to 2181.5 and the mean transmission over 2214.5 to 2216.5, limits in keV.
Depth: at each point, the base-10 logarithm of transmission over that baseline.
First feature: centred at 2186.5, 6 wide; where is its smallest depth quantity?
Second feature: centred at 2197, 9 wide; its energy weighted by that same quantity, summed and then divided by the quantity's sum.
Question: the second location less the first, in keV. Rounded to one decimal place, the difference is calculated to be 10.5 keV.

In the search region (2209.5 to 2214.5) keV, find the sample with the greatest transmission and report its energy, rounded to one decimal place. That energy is 2214.0 keV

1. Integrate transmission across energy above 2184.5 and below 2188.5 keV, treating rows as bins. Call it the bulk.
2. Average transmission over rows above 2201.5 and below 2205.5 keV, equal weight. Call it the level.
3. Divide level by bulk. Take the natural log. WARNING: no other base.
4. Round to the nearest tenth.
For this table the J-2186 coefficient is -1.8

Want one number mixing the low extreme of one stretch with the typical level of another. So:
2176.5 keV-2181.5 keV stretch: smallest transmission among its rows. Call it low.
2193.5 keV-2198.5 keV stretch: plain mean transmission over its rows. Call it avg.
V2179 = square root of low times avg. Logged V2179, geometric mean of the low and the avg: 180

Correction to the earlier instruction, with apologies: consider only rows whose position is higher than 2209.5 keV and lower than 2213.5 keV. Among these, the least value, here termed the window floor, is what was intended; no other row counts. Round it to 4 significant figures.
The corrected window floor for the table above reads 204.6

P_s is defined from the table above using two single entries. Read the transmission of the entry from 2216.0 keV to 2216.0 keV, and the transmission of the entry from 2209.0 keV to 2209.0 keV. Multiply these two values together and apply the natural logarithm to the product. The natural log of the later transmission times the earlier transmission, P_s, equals 10.7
